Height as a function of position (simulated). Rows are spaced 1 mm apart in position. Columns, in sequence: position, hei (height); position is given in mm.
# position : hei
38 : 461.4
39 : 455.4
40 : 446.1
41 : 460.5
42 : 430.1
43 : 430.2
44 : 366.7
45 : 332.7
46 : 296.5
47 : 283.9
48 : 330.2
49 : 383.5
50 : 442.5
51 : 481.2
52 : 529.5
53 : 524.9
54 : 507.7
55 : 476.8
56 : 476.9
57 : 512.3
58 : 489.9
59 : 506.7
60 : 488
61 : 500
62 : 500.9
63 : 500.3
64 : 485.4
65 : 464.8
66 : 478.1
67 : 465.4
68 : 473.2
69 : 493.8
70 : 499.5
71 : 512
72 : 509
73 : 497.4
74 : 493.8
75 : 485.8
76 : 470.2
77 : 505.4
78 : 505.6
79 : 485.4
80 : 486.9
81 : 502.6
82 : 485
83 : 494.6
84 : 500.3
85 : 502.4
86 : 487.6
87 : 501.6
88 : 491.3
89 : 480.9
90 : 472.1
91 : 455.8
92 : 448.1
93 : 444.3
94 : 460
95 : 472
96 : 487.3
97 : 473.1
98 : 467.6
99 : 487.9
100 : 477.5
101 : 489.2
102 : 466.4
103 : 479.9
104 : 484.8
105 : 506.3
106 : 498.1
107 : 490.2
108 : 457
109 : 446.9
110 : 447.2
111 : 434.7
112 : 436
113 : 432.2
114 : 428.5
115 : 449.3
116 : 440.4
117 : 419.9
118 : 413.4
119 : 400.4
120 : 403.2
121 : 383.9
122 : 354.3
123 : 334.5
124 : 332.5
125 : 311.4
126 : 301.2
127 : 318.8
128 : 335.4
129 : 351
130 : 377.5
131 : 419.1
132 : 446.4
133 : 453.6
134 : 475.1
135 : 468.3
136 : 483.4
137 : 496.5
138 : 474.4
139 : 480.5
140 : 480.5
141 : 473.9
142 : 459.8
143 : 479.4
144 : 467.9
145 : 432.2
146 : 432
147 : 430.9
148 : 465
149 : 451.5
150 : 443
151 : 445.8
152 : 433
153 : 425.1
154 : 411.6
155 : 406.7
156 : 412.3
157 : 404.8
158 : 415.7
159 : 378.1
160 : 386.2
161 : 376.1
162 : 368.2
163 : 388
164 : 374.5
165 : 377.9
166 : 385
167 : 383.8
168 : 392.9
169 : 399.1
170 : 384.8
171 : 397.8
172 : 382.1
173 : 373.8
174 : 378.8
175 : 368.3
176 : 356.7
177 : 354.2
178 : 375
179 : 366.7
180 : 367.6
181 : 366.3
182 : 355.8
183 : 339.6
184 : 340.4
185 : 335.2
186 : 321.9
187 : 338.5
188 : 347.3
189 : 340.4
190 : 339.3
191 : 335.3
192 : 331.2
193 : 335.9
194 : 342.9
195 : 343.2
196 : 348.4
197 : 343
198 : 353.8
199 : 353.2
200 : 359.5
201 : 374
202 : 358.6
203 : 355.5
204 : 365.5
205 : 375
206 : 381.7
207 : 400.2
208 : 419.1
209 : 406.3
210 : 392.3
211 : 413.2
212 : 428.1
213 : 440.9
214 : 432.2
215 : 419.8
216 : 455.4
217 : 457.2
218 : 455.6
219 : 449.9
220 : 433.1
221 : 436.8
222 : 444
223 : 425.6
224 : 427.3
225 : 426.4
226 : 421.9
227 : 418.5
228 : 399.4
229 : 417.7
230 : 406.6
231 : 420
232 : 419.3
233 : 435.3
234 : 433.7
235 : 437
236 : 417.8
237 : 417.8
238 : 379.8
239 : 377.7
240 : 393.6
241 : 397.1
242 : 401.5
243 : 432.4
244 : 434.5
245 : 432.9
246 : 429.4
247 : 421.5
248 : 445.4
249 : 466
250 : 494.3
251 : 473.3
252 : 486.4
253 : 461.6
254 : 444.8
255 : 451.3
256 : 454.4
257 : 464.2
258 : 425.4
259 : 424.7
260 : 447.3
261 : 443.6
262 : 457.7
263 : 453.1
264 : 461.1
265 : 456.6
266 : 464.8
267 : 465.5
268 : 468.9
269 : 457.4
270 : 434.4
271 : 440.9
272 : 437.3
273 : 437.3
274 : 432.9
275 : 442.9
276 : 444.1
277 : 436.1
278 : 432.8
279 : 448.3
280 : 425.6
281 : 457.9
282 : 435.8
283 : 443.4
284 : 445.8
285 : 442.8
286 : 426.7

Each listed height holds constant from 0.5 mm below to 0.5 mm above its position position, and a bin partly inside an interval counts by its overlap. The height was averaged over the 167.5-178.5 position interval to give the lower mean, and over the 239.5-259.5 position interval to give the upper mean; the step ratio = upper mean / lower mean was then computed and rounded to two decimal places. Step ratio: 1.17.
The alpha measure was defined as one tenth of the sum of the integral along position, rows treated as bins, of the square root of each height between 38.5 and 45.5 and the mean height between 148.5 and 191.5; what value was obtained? 52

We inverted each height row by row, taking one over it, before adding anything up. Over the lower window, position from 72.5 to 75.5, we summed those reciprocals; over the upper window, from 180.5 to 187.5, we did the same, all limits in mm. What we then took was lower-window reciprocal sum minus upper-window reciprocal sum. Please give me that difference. -0.014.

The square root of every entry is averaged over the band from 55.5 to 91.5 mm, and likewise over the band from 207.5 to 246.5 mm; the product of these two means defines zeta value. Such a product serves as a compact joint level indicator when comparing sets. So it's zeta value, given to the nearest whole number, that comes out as 455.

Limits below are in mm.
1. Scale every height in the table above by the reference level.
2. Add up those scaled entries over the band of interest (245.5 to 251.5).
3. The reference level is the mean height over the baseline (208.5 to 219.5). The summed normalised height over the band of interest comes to 6.3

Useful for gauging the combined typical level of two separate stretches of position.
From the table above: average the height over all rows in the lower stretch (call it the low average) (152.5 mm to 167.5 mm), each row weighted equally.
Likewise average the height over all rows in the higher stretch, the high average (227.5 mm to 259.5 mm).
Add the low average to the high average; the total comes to 824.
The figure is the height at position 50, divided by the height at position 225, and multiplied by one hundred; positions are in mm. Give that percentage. 104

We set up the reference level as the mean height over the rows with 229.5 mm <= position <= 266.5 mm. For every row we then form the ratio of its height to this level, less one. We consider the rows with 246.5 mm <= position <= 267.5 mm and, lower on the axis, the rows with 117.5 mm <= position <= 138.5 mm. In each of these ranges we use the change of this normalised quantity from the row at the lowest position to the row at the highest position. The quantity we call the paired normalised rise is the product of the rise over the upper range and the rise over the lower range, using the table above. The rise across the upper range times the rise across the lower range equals 0.014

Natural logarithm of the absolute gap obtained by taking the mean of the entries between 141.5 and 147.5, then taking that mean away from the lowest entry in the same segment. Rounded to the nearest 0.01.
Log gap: 2.97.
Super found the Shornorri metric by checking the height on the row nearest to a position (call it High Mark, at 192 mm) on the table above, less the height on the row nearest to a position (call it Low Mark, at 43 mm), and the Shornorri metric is -99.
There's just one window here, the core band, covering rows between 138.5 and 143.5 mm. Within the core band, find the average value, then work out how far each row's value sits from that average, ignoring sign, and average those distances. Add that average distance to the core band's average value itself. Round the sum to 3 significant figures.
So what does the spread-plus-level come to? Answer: 481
